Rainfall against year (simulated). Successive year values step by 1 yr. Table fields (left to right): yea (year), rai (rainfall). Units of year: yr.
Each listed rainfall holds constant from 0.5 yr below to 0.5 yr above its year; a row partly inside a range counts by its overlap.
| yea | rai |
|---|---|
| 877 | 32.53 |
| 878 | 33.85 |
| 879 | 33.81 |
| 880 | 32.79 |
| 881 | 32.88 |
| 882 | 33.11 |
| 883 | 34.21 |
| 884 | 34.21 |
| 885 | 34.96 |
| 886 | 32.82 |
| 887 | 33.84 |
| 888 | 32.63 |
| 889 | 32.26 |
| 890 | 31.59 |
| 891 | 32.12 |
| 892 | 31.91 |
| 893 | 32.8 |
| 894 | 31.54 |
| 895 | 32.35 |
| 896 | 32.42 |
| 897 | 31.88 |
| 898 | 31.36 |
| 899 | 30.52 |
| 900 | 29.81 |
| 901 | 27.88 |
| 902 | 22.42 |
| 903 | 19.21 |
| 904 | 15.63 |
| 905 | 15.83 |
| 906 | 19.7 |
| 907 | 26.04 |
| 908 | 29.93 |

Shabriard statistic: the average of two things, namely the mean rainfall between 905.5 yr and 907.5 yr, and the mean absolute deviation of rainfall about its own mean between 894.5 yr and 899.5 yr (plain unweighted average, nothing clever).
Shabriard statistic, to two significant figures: 12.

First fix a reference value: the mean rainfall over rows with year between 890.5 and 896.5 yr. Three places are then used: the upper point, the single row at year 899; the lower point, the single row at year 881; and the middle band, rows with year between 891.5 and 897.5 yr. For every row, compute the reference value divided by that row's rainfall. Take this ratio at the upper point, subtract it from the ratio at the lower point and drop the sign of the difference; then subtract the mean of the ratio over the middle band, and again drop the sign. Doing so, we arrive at 0.93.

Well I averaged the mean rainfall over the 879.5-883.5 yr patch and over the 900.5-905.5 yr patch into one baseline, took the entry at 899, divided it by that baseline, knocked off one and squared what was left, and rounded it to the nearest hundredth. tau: 0.02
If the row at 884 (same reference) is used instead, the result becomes 0.08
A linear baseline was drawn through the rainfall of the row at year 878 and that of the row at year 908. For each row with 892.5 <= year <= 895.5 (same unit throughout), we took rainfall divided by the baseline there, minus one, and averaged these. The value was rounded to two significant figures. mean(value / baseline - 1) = 0.015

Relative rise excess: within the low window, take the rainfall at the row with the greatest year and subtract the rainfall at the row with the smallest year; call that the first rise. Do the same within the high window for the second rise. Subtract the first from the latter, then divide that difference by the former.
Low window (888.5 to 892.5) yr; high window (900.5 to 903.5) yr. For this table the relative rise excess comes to 24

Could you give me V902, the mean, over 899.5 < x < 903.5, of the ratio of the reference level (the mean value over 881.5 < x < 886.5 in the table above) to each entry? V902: 1.41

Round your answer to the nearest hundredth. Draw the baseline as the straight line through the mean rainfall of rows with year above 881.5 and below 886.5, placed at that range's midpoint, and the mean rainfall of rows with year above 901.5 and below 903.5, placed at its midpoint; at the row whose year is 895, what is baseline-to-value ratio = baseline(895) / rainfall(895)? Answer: 0.81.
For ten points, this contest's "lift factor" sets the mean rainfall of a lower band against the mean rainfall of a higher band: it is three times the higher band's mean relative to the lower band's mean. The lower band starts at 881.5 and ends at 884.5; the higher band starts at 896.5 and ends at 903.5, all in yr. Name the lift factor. 2.4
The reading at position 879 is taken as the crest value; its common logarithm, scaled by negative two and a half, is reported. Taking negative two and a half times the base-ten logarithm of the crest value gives -3.82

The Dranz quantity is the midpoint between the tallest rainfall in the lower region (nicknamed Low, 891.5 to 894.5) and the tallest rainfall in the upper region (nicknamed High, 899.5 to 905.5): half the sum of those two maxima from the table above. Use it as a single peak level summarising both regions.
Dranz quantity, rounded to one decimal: 31.3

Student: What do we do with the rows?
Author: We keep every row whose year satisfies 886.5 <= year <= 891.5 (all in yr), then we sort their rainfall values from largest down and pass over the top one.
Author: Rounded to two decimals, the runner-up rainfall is 32.63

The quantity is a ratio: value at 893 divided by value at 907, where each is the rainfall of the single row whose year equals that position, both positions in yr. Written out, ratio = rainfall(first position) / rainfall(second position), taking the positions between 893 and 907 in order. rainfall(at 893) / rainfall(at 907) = 1.26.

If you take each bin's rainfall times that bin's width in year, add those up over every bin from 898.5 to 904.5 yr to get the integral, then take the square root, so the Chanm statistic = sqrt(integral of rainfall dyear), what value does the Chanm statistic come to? 12.06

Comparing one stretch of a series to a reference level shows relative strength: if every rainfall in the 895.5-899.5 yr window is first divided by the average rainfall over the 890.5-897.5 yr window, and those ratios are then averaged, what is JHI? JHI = 0.98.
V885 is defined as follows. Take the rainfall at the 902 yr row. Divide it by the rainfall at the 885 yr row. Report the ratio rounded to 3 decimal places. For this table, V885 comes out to 0.641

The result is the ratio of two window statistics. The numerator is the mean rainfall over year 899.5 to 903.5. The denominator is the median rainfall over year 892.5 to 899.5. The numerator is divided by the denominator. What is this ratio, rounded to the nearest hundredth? 0.78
